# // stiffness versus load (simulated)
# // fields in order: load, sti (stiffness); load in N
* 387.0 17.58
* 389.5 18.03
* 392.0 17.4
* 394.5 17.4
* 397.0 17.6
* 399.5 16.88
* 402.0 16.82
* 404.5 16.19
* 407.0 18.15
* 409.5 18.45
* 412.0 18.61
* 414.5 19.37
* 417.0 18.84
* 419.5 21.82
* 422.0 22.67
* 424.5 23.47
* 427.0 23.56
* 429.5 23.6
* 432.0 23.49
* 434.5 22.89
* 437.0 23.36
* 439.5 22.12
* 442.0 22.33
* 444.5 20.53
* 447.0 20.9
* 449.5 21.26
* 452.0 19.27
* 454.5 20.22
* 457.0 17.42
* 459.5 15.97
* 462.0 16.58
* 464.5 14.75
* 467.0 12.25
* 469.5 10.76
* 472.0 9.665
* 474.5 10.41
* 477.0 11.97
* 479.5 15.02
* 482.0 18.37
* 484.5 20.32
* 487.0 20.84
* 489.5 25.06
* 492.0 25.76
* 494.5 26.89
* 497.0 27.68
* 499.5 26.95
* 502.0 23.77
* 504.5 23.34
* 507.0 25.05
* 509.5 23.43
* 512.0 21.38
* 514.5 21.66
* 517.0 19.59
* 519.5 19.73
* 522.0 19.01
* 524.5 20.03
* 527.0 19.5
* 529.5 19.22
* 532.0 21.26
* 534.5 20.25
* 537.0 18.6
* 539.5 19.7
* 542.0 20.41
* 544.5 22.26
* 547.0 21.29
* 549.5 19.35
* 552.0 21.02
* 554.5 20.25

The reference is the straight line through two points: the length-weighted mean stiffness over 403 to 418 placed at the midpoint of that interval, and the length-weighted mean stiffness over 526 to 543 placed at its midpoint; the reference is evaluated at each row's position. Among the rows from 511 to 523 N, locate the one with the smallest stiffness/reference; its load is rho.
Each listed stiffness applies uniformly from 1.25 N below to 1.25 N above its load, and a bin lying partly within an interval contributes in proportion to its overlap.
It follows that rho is 522.0 N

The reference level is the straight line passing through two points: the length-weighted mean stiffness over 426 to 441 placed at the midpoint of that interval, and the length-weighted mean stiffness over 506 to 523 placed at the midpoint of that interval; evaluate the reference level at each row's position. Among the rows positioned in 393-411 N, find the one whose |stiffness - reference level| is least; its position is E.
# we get 409.5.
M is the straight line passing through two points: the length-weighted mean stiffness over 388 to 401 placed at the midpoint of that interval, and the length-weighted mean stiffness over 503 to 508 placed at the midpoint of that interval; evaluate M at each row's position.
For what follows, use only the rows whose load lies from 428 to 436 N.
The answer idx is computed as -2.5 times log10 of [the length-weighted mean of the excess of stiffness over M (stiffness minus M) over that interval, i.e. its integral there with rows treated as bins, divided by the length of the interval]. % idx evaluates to -1.4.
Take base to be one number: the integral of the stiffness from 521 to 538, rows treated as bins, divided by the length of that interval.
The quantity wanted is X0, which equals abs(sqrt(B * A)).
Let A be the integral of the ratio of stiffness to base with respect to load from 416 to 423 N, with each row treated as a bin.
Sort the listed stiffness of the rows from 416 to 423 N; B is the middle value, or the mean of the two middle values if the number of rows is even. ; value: 13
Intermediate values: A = 8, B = 21.8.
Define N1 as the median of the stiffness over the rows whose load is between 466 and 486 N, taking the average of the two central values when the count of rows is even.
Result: 12.1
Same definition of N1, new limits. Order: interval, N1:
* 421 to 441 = 23.4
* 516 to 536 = 19.7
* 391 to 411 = 17.4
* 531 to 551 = 20.3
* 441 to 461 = 20.4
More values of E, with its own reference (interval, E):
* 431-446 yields 434.5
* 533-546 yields 542.0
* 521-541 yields 532.0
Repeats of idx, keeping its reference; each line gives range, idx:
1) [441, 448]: 0.3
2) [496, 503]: -0.9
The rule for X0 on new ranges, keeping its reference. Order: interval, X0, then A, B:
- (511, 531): 20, 20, 19.7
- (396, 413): 16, 15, 17.6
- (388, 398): 12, 9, 17.5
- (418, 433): 20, 18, 23.5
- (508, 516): 14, 9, 21.7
